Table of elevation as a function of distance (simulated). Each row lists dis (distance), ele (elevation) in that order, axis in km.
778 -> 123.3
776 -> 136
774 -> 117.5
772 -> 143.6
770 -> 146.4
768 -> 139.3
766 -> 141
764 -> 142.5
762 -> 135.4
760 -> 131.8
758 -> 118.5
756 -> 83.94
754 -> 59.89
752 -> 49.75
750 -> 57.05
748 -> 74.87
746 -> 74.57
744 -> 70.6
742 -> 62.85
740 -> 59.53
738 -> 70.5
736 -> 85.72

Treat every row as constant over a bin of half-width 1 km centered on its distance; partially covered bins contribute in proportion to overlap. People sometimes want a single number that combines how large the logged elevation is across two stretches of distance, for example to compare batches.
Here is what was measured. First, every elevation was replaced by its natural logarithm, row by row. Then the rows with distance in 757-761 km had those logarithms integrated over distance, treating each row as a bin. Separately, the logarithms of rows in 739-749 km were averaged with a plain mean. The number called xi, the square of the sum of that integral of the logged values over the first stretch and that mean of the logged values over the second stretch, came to 554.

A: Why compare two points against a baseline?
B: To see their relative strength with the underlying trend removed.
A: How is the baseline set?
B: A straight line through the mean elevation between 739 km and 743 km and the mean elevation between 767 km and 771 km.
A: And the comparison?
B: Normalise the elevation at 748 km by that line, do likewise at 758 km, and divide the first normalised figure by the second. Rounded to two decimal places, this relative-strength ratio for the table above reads 0.86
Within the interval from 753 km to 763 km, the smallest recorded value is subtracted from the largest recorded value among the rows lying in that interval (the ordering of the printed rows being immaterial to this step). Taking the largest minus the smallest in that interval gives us 76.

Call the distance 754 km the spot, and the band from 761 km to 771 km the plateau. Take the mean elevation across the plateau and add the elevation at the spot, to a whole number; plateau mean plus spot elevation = 201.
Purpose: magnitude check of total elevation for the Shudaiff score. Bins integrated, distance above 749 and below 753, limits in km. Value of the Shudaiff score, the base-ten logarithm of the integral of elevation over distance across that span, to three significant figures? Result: 2.33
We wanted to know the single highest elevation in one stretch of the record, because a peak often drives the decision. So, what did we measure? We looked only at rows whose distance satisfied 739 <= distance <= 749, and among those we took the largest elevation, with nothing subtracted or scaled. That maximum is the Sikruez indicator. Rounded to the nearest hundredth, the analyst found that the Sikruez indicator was 74.87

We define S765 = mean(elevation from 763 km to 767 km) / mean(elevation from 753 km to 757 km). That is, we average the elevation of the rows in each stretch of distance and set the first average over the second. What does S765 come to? 2.0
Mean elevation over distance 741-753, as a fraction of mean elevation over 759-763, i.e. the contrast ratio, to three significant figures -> 0.486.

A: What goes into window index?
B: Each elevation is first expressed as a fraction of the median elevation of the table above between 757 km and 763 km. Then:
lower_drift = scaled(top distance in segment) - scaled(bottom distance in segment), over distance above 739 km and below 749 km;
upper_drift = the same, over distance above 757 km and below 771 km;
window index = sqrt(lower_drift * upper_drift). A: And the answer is 0.16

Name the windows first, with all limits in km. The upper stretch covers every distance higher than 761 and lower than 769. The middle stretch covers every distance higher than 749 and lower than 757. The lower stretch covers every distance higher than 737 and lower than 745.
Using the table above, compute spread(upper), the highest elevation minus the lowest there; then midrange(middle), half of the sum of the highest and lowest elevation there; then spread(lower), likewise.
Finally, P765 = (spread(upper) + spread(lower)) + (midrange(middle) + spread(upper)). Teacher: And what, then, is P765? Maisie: 92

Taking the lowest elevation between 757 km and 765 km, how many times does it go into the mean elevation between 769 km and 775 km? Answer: 1.1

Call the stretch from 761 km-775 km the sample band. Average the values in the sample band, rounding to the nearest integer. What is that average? 138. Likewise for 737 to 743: 64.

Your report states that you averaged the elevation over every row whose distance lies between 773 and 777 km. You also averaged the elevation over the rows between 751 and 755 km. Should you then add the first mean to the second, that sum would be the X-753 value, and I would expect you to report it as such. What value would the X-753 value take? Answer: 182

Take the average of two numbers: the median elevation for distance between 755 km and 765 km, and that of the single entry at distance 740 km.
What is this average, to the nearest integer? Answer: 96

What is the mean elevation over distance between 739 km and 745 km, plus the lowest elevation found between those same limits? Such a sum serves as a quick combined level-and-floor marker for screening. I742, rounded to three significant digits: 124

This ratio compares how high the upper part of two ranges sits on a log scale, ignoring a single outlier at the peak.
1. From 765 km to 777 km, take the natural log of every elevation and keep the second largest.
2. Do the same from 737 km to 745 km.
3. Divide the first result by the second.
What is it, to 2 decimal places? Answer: 1.17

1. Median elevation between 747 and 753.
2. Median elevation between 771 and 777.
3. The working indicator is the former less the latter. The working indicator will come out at -79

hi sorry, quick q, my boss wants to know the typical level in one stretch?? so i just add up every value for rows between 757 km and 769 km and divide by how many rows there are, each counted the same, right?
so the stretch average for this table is 135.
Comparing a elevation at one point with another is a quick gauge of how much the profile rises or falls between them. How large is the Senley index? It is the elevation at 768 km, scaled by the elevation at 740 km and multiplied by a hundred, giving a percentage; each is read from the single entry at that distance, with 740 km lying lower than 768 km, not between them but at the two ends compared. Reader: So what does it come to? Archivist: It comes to 234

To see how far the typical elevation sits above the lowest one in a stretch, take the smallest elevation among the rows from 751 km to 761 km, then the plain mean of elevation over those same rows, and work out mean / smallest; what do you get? 1.78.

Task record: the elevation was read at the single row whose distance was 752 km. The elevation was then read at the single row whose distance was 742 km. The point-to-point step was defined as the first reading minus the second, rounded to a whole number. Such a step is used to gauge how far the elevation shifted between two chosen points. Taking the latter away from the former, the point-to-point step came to -13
